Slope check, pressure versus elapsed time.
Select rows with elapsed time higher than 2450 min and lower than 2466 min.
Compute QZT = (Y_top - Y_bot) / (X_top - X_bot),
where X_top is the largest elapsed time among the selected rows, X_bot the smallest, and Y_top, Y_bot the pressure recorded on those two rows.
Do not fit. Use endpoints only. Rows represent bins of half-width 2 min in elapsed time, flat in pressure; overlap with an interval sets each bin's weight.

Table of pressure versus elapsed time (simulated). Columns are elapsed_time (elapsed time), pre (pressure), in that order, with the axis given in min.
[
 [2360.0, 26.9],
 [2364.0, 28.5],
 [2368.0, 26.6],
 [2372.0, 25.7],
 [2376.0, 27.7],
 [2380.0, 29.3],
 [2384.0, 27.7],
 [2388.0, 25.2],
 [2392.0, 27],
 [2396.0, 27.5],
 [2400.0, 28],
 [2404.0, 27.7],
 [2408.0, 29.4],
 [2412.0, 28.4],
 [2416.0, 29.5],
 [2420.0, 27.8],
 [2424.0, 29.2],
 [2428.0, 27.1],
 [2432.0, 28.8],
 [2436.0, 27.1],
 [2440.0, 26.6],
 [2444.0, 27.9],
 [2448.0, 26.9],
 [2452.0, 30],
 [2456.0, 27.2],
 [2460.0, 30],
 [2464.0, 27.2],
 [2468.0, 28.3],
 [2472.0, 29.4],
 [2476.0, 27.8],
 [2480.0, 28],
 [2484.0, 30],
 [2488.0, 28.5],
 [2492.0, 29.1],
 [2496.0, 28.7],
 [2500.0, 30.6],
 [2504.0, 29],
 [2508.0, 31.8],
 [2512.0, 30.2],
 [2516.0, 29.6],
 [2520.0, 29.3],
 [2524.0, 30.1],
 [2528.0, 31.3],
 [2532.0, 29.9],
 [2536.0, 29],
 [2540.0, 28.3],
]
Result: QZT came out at -0.23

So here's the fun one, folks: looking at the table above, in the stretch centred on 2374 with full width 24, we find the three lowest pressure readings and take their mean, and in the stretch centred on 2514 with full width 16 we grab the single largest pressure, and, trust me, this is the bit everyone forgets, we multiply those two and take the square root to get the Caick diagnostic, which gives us 29.1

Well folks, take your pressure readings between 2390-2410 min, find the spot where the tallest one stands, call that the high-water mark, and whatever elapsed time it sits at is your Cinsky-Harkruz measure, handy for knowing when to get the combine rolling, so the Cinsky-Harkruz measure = 2408.0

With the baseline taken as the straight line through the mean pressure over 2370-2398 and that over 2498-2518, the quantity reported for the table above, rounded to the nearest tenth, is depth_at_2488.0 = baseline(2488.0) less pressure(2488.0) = 1.2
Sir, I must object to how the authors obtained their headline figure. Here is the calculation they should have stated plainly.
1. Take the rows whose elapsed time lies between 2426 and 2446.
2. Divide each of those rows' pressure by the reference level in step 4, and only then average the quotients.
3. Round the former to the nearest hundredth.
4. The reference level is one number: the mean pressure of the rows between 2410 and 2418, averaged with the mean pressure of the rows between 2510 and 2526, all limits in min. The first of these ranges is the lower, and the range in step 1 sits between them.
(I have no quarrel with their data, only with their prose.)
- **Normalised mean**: 0.94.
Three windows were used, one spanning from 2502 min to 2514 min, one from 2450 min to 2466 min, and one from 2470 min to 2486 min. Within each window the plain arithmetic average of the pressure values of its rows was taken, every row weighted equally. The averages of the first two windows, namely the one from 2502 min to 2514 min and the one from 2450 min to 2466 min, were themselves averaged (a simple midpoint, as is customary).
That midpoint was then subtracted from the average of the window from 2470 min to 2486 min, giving -0.67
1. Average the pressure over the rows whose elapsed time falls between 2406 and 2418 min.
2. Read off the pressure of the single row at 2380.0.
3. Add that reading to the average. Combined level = 58.4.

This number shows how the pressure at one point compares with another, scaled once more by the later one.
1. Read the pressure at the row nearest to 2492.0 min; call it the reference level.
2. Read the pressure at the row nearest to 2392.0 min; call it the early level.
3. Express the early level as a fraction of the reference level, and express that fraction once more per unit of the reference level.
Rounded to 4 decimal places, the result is 0.0319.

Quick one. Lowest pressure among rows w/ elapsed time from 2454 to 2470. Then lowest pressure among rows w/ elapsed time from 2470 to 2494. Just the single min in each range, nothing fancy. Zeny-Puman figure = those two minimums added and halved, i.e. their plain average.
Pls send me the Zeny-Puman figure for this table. 27.5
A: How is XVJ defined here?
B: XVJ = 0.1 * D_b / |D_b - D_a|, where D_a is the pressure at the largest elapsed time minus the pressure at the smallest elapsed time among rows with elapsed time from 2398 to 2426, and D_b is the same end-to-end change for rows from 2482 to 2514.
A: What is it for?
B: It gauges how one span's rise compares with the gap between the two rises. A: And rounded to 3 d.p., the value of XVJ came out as 0.020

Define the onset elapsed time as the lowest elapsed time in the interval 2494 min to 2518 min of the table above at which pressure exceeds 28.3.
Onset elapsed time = 2496.0 min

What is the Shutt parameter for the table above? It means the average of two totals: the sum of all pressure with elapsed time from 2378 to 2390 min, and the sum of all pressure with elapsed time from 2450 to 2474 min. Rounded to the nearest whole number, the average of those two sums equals 127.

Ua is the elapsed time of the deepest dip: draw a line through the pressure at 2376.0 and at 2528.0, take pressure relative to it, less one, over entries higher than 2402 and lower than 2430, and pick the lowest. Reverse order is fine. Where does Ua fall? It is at 2428.0 min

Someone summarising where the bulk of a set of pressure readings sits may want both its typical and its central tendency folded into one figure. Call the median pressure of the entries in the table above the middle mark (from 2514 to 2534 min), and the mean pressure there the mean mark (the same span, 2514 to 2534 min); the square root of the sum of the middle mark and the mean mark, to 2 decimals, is 7.74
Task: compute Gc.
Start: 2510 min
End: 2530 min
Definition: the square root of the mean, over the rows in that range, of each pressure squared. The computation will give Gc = 30.1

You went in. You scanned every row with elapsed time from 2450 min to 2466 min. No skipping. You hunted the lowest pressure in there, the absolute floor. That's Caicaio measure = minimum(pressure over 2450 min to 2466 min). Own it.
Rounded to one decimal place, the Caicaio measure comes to 27.2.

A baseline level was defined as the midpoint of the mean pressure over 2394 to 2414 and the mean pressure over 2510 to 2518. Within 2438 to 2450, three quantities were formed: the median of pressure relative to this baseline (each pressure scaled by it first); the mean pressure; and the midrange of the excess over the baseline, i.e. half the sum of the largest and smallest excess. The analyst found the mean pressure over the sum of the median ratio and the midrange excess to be -31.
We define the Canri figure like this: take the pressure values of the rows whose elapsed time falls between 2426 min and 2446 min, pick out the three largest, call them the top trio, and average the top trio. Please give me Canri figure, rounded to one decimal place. 27.9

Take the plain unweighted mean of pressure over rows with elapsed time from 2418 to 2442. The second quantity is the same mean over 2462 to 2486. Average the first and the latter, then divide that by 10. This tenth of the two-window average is 2.81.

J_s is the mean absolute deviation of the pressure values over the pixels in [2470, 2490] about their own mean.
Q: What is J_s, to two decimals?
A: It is 0.77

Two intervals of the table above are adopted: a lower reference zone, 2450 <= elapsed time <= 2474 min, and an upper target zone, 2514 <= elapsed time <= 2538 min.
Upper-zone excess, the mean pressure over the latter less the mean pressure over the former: 1.2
